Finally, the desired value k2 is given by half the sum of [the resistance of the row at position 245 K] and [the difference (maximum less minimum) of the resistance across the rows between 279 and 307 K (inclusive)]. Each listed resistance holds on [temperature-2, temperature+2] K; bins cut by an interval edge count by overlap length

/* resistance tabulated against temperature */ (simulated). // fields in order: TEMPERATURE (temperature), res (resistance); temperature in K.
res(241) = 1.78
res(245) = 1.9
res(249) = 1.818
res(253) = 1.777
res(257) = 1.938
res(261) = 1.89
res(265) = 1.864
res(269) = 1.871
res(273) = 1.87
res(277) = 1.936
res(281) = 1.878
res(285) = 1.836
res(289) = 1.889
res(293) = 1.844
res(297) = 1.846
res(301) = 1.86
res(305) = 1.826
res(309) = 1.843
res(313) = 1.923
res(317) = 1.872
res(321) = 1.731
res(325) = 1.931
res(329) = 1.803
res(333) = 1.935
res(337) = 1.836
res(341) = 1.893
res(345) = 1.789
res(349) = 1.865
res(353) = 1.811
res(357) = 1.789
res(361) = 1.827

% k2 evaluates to 0.98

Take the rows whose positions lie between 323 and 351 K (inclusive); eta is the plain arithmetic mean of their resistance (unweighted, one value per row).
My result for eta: 1.865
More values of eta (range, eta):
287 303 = 1.860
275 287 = 1.883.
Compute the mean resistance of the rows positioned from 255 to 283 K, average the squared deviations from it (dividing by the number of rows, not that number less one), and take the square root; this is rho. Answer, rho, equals 0.03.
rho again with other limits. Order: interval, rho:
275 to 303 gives 0.03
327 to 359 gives 0.05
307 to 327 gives 0.07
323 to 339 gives 0.06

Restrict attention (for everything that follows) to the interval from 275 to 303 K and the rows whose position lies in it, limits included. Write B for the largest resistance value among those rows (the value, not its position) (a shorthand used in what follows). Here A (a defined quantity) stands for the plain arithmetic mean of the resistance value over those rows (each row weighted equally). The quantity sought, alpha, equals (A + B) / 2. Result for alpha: 1.903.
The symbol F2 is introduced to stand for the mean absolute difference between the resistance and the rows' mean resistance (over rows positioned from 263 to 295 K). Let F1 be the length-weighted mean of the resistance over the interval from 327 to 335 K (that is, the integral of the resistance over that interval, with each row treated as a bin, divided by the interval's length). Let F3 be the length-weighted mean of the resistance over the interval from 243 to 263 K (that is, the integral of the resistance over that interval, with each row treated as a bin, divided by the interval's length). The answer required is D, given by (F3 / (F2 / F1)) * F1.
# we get 316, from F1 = 1.87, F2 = 0.021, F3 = 1.86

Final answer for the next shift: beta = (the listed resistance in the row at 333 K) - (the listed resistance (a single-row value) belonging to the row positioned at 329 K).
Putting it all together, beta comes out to 0.13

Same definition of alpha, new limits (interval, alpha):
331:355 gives 1.895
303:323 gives 1.881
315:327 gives 1.888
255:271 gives 1.914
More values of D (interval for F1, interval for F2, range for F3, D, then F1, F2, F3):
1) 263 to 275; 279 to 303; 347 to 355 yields 381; 1.87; 0.017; 1.84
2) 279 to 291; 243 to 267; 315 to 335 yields 144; 1.87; 0.045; 1.85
